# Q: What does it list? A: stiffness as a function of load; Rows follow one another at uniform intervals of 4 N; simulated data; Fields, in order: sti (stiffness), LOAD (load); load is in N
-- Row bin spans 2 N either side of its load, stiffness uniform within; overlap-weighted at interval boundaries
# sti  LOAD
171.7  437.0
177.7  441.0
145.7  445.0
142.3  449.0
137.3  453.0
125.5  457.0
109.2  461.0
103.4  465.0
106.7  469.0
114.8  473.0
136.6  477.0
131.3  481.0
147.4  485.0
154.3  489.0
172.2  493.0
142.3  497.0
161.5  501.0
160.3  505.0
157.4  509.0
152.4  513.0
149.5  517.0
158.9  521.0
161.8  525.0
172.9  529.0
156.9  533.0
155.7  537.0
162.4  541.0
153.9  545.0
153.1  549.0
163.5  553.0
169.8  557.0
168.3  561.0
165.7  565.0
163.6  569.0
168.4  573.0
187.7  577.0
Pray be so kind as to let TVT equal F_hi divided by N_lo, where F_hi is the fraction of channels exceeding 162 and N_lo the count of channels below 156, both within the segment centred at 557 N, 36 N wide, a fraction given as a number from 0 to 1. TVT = 0.39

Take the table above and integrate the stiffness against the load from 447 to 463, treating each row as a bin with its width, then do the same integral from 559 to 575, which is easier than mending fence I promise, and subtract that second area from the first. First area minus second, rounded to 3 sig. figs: -607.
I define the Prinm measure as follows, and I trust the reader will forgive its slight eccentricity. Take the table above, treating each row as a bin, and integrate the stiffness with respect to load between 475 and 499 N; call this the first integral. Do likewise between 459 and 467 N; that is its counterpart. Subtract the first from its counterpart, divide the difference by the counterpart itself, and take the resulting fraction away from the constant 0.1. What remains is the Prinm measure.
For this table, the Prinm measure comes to 3.3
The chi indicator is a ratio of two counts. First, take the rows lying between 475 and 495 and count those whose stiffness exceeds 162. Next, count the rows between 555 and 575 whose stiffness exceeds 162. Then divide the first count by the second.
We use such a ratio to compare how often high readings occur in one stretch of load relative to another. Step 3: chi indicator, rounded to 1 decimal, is 0.2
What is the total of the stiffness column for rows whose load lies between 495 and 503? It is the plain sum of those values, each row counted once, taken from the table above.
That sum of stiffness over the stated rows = 304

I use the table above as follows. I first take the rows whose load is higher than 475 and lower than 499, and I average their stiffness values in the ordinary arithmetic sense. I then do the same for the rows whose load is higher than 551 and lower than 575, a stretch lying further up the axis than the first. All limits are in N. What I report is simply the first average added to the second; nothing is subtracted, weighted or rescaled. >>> 314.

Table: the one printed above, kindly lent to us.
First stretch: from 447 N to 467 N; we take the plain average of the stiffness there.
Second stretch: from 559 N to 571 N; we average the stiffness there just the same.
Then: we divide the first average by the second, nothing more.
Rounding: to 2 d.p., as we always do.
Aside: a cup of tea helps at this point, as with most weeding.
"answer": 0.74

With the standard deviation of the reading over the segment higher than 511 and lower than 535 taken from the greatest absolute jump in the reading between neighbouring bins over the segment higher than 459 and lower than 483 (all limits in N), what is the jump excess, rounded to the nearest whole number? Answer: 14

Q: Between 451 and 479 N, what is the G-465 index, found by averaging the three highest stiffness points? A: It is 133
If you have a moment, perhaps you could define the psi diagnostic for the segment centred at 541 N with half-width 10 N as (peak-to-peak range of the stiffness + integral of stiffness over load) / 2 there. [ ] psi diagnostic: 1569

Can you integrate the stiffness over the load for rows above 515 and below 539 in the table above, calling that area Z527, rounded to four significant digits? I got 3823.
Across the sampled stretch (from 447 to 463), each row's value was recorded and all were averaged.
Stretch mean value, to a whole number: 129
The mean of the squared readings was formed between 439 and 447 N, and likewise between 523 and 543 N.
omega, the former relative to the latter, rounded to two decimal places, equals 1.01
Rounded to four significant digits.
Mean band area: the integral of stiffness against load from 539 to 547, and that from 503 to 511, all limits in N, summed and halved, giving 1268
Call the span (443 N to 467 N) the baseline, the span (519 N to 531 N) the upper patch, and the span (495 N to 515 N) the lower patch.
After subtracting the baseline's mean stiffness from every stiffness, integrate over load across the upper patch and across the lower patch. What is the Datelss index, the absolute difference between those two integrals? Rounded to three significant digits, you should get 103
